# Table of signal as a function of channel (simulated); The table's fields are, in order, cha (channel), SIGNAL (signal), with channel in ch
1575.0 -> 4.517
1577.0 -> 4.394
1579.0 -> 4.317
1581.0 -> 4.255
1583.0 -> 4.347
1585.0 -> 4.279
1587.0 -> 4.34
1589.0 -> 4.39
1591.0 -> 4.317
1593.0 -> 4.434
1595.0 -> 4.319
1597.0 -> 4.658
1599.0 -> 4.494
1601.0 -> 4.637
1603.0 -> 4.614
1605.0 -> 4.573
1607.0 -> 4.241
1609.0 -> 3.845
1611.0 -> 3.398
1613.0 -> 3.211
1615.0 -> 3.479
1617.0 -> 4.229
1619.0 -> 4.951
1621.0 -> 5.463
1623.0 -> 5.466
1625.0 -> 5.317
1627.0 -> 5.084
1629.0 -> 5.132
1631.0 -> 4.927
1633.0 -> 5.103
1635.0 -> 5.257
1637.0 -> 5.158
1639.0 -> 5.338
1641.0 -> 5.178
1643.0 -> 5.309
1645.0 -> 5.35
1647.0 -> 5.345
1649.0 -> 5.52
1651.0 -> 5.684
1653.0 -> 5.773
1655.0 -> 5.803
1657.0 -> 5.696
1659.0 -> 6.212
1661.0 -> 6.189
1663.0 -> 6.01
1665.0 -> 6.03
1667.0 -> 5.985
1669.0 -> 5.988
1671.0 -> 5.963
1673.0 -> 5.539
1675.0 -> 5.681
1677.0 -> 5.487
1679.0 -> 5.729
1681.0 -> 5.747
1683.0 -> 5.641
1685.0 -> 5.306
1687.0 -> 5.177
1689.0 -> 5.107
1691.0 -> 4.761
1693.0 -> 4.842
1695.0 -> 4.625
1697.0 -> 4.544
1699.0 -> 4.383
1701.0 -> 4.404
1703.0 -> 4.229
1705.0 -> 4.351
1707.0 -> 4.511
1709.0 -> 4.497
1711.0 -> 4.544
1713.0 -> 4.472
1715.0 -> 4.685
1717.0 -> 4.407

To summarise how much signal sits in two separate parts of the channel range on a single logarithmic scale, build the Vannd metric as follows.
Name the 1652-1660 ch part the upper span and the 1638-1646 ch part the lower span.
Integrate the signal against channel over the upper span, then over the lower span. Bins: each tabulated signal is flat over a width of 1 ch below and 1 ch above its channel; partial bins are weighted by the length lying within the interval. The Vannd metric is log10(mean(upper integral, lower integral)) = 1.65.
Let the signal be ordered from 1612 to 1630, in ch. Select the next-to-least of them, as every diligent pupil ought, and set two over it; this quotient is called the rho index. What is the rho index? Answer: 0.57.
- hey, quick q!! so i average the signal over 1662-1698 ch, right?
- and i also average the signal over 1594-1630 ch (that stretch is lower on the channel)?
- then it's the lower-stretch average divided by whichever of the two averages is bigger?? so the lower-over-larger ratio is 0.83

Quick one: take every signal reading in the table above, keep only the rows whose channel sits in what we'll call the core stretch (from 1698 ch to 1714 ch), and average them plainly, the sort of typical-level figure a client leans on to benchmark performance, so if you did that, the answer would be 4.42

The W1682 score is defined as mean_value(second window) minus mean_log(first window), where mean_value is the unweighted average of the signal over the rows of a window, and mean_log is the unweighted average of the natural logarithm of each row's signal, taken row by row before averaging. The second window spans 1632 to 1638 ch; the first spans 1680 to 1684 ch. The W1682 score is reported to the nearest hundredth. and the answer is 3.43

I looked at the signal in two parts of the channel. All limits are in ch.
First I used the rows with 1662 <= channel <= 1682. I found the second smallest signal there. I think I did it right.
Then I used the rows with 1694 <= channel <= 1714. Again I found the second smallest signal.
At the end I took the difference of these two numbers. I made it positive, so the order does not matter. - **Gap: 1.2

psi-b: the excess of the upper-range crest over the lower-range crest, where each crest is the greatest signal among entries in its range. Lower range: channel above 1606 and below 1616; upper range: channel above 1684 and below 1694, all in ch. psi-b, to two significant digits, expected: 1.1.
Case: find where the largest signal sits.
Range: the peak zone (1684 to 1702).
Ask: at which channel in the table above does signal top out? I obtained 1685.0 ch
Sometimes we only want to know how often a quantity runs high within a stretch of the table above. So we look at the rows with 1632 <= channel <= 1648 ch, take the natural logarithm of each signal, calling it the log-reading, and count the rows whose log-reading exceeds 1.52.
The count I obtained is 8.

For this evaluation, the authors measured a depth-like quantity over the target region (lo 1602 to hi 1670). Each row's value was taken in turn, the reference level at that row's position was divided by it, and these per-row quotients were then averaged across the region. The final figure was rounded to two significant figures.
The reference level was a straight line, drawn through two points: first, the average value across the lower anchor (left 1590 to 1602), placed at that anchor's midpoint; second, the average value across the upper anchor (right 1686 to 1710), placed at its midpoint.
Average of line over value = 0.91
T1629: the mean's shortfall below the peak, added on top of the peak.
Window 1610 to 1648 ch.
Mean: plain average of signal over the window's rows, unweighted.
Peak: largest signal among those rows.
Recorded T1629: 6.1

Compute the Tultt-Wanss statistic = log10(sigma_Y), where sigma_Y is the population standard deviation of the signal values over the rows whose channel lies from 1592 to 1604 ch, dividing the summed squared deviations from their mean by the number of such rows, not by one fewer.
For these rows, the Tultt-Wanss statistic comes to -0.91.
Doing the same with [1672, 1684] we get -1.02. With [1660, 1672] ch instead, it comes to -1.12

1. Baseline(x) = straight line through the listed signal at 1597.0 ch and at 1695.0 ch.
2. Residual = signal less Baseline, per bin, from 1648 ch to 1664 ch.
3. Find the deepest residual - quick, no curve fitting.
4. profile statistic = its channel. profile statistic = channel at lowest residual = 1649.0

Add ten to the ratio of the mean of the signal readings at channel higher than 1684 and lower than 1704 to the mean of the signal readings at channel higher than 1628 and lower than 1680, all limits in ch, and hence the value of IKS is 10.8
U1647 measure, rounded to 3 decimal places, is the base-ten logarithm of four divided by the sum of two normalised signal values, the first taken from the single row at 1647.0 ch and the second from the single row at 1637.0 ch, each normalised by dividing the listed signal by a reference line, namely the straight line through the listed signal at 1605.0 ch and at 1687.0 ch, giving 0.266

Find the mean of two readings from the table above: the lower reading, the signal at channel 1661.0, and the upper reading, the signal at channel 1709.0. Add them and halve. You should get 5.34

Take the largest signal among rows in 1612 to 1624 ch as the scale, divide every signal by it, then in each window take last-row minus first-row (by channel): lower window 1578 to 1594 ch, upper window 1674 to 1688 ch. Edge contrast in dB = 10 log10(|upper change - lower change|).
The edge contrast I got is -9.4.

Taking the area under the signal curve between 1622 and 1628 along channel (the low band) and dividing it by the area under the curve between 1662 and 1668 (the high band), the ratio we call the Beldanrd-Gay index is 0.88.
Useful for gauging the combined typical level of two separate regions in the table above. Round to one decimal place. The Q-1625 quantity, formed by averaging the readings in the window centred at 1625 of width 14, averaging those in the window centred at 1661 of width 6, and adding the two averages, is 11.3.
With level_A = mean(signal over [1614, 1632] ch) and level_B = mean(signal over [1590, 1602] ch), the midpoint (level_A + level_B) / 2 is 4.69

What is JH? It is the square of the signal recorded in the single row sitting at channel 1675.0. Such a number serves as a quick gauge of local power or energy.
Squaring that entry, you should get 32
